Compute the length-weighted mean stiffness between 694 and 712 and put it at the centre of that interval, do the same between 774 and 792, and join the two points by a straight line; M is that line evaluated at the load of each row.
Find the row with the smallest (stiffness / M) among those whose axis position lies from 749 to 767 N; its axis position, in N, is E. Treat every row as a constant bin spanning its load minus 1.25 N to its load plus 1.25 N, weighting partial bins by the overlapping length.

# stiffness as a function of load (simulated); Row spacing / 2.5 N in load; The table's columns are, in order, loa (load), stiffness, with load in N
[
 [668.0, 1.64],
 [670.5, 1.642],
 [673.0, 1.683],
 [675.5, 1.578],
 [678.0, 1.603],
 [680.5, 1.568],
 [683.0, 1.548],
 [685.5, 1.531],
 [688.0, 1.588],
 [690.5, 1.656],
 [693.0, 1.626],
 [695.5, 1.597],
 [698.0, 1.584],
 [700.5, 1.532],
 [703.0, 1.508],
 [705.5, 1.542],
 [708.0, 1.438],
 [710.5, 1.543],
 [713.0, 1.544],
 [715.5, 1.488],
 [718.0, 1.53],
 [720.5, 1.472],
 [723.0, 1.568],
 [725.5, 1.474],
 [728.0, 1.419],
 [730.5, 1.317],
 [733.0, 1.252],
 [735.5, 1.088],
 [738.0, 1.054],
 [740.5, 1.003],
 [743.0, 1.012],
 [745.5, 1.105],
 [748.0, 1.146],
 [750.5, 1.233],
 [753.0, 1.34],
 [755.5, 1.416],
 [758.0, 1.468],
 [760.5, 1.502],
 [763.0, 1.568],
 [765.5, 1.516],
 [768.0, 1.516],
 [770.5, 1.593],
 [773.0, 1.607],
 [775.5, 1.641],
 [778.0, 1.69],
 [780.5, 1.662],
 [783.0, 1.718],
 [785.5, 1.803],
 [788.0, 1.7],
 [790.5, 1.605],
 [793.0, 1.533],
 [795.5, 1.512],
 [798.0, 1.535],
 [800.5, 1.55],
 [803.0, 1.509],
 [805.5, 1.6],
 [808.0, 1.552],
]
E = 750.5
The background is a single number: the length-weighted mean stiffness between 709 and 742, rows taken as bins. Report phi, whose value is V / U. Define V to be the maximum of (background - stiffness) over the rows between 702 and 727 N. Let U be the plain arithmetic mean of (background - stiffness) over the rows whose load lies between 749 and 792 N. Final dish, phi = 0.4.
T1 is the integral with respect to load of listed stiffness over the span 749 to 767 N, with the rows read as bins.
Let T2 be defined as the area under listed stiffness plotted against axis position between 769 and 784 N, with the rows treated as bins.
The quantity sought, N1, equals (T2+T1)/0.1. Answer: 505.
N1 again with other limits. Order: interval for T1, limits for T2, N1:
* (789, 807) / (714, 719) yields 355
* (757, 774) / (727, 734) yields 355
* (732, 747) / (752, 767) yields 383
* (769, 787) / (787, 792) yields 383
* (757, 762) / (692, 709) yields 338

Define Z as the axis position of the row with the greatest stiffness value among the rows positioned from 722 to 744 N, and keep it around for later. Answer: 723.0 N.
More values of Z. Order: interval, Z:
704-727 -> 723.0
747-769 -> 763.0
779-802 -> 785.5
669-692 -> 673.0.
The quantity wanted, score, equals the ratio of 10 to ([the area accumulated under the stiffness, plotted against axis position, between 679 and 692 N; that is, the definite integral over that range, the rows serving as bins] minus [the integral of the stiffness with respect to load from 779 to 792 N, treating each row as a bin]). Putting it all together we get -7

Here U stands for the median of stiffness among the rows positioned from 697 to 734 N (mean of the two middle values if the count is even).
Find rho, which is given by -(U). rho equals -1.51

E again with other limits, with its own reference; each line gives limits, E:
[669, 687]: 685.5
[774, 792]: 790.5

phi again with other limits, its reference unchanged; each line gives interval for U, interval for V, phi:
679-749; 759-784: 2.5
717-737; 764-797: 5.6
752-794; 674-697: 0.8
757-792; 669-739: -1.2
